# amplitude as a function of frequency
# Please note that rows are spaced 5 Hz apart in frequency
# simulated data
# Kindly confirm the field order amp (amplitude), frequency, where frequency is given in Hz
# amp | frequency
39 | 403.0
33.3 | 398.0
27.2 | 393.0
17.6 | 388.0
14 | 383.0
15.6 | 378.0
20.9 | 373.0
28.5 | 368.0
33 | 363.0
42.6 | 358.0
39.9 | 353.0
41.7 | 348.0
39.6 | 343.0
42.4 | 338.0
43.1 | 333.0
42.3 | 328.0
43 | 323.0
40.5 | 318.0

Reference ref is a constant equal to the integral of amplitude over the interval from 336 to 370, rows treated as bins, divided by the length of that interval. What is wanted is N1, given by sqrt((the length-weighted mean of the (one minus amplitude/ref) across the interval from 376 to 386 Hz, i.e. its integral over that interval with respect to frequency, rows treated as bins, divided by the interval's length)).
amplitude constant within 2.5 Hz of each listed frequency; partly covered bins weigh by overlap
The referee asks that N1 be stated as 0.78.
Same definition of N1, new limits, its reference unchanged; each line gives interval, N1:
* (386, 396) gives 0.63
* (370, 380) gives 0.71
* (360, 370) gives 0.42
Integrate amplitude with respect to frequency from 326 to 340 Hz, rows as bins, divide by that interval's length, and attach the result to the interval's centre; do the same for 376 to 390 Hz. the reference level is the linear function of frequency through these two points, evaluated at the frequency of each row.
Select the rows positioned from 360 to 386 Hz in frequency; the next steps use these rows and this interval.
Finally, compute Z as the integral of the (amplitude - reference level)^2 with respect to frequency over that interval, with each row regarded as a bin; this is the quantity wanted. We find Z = 481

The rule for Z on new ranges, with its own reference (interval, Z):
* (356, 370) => 1131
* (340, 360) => 1428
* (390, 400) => 4417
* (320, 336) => 227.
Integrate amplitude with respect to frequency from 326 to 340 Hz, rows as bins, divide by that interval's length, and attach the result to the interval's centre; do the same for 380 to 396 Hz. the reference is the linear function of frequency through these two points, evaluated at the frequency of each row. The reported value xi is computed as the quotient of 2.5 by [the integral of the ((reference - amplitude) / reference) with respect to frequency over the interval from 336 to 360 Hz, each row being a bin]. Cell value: -0.8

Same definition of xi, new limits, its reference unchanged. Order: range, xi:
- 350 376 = -1.4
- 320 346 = 9.9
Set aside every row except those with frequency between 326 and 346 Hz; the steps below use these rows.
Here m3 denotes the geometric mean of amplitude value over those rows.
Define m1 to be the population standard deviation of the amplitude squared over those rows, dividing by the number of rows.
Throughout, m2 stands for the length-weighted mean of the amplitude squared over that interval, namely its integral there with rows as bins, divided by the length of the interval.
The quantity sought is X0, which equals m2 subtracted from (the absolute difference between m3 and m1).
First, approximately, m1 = 110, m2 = 1752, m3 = 42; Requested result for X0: -1684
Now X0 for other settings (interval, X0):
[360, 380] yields -380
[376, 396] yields -196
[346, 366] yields -1292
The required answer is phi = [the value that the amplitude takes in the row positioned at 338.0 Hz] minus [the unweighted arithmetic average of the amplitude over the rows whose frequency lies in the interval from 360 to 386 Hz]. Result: 20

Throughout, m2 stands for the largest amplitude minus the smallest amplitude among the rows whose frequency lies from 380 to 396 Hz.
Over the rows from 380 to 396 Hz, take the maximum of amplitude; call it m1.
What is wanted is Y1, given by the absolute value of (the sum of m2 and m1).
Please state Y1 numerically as 40.4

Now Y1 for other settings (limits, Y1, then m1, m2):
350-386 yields 71.2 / 42.6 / 29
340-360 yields 45.6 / 42.6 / 3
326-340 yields 43.9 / 43.1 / 1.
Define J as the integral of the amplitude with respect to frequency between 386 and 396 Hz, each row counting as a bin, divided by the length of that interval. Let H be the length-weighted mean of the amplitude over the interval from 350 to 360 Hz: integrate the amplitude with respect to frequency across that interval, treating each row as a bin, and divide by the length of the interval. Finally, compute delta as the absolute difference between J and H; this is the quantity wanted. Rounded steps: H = 41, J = 23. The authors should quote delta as 18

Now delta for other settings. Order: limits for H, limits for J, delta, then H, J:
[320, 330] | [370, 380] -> 24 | 43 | 19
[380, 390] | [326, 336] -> 27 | 16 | 43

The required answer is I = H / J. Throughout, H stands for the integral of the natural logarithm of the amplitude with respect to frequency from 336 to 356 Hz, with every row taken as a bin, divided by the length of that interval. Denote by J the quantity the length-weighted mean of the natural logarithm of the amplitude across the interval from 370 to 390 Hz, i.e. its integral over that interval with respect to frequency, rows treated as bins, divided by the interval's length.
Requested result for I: 1.3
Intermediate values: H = 3.7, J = 2.8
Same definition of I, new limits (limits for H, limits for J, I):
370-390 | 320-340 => 0.8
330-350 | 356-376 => 1.1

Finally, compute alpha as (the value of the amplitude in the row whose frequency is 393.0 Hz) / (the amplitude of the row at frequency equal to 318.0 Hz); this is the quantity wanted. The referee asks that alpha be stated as 0.7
